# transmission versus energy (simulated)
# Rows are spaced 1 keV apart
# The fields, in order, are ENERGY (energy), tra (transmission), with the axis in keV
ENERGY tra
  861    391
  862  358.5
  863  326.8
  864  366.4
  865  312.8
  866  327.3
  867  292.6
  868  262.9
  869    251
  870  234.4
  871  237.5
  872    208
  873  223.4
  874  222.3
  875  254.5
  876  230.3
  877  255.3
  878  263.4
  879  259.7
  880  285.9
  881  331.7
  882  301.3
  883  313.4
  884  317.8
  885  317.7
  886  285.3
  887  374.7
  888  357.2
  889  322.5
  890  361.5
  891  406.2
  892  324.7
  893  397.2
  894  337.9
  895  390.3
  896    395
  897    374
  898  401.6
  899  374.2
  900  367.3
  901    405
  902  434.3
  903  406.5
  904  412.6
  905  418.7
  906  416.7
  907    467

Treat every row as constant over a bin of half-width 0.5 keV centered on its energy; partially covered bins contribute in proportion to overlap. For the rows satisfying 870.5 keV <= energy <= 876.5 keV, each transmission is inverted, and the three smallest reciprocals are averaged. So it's 0.0042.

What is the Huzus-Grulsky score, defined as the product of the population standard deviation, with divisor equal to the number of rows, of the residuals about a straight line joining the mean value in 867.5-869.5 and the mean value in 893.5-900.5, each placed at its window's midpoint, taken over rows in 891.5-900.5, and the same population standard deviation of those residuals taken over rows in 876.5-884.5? 471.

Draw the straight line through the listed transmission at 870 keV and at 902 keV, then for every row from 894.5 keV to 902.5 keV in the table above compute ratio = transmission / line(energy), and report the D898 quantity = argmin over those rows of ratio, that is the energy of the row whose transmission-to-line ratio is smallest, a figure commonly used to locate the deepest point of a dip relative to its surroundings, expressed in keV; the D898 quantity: 900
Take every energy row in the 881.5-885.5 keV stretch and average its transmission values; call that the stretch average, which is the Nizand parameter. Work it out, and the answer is 313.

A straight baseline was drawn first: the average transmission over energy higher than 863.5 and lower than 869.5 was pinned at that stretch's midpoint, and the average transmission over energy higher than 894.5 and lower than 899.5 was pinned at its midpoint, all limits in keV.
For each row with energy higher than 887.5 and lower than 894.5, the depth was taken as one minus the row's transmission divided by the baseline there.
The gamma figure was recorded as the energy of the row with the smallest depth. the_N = 891 keV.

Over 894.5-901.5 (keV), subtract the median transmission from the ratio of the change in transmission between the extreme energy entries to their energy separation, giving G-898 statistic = -388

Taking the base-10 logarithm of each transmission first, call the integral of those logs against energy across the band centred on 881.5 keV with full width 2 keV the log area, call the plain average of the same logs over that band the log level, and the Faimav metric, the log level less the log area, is -2.50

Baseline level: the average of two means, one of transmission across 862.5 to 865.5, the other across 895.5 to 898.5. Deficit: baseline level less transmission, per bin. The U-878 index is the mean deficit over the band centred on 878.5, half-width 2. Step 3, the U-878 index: 97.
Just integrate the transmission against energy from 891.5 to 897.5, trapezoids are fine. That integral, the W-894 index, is 2219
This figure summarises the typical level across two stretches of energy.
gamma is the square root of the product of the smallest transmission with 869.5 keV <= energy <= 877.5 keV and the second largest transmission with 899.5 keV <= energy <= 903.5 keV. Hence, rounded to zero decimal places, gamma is 291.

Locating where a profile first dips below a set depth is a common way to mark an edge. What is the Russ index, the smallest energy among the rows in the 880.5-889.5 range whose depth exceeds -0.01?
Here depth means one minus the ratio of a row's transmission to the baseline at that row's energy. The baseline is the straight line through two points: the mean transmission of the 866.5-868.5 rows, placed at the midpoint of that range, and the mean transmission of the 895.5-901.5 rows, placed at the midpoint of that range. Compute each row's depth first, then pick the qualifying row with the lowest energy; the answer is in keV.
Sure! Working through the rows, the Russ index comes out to 882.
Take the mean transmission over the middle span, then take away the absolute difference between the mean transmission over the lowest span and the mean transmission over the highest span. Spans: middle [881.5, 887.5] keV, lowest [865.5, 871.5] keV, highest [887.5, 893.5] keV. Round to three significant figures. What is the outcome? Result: 224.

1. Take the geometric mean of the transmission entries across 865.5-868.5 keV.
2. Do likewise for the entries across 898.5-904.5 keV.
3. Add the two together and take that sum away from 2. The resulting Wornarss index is -690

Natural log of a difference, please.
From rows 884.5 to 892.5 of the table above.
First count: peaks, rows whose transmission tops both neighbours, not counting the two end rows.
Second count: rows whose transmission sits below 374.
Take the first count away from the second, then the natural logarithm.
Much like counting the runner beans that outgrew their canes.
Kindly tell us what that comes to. 1.4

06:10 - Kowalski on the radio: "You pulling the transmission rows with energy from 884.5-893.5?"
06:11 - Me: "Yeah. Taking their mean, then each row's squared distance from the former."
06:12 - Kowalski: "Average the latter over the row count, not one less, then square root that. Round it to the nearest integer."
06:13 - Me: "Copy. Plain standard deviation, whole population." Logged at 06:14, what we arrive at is 38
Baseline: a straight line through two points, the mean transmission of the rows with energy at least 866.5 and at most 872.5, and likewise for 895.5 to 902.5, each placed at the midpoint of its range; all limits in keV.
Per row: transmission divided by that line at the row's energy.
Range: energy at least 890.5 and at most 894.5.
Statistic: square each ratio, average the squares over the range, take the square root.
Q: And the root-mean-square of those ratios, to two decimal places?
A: 1.02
